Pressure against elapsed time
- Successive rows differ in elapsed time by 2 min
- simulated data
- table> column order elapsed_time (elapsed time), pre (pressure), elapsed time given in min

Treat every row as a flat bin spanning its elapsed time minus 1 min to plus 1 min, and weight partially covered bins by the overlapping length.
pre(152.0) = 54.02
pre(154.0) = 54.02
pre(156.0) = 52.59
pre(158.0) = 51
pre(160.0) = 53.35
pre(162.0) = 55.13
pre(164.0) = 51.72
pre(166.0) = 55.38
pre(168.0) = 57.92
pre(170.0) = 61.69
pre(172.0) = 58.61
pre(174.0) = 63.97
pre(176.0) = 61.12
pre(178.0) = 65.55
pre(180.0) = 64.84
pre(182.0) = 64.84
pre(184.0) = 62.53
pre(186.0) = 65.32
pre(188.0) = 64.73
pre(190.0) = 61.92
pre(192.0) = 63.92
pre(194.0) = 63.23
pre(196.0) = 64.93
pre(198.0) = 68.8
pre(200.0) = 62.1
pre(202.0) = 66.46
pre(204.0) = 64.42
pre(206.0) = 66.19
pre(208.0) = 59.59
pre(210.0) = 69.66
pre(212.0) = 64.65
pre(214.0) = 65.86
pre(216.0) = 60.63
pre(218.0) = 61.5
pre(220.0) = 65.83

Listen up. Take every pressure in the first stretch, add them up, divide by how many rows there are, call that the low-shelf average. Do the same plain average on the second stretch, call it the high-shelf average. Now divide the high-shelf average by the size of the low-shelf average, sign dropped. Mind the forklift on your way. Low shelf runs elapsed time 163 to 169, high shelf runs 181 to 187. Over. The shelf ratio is 1.17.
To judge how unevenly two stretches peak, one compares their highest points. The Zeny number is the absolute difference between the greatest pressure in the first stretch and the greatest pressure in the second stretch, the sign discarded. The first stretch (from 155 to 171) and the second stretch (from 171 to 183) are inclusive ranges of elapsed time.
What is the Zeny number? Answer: 3.9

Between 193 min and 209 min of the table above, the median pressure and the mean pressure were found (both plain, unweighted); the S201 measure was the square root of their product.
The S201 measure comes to 64.6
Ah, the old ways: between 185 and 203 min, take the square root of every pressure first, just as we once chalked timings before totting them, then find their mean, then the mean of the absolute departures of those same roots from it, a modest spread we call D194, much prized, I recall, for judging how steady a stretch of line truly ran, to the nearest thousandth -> 0.100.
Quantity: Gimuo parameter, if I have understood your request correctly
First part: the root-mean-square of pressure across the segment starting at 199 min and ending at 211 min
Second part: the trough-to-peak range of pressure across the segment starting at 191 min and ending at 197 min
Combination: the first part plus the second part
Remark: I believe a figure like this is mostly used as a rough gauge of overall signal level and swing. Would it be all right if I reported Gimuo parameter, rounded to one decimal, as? 66.5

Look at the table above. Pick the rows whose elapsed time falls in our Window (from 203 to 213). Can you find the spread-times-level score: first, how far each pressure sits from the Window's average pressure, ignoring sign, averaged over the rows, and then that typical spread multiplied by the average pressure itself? 157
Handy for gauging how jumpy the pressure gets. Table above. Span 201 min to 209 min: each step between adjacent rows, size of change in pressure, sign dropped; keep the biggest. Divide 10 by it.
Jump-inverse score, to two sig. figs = 1.5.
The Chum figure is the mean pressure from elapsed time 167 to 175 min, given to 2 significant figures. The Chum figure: 61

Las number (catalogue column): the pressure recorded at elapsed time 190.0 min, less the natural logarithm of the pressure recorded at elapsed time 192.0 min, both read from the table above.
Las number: 58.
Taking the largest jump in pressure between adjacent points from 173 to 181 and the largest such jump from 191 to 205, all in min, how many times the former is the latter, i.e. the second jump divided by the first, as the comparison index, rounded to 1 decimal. 1.5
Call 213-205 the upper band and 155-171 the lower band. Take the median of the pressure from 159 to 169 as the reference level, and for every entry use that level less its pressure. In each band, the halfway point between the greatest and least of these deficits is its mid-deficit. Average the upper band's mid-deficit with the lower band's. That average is -5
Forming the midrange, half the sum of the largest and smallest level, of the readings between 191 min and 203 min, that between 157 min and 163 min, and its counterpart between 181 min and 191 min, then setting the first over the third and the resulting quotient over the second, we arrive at 0.0194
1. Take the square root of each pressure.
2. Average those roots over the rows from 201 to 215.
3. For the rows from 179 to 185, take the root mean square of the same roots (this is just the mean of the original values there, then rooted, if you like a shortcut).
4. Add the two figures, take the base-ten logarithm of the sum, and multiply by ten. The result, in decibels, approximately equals 12.1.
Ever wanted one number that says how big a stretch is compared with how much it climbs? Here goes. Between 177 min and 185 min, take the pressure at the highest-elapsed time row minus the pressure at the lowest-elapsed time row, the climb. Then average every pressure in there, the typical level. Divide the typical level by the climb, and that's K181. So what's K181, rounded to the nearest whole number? -21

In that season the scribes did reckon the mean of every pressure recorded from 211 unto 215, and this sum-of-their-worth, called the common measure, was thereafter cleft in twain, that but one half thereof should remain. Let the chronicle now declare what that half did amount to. 32.63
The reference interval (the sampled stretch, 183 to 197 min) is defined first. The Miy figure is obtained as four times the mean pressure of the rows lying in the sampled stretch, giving 255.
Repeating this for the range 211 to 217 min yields 255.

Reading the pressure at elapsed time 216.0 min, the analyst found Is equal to 60.63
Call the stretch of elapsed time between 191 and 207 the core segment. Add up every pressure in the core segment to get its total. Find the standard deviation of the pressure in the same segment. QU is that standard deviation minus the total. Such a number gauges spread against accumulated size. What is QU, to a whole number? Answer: -518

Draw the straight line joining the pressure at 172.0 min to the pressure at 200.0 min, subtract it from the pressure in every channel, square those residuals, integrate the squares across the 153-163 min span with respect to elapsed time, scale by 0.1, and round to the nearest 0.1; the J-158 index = 15.1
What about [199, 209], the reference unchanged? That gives 8.7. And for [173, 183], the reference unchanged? 24.1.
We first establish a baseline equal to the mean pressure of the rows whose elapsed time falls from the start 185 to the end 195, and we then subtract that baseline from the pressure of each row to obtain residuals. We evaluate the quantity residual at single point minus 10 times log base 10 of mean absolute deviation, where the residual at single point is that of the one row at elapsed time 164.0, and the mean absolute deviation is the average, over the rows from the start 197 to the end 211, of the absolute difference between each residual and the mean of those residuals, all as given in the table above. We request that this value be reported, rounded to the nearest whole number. -17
